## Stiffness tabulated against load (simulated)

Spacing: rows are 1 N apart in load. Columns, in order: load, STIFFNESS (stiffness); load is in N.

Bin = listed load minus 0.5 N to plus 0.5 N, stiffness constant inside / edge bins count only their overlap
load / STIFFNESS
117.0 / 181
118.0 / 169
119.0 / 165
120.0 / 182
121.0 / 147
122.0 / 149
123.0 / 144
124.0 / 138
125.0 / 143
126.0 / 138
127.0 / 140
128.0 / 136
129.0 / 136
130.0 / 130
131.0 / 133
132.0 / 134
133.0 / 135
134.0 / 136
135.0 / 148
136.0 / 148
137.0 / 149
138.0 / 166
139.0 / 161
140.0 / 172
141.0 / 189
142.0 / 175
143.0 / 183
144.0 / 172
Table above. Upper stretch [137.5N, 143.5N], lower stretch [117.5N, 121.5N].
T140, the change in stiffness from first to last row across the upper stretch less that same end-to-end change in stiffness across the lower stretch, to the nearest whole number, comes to 39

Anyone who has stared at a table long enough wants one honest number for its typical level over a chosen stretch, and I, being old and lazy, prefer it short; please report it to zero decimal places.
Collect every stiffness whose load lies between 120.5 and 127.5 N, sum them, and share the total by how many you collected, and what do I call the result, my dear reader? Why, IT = 143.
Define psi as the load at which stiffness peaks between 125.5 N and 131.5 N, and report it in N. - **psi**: 127.0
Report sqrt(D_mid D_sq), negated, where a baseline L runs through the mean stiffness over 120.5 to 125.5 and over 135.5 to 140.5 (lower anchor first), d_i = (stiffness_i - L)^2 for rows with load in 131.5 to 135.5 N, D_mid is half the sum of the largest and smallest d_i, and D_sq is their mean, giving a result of -253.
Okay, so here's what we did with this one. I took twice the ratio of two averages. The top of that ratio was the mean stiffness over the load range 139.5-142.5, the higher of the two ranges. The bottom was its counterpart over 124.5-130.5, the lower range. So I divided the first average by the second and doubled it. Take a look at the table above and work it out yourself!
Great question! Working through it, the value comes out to 2.6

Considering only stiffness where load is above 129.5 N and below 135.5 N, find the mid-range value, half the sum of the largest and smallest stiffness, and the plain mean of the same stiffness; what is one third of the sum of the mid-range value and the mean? 92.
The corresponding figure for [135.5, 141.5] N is 111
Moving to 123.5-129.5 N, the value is 93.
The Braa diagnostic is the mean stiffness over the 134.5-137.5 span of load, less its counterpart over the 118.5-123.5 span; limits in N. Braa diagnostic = -9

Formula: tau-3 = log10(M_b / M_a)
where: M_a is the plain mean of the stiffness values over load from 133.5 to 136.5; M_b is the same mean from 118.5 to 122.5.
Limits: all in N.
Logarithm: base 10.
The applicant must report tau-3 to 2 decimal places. 0.05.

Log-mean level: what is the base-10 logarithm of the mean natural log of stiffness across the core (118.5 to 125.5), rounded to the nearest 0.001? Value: 0.701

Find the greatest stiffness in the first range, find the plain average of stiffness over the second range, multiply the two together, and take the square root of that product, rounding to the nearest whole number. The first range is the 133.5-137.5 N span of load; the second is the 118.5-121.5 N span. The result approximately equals 157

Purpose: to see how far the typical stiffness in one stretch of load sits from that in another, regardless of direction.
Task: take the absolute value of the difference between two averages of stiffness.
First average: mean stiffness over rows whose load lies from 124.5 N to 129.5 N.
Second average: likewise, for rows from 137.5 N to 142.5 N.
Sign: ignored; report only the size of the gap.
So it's 34.0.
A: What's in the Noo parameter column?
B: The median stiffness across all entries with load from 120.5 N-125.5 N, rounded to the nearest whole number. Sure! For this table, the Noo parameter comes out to 144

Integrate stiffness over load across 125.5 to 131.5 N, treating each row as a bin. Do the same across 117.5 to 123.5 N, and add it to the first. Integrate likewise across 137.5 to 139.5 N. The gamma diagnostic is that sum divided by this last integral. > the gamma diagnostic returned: 5.4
